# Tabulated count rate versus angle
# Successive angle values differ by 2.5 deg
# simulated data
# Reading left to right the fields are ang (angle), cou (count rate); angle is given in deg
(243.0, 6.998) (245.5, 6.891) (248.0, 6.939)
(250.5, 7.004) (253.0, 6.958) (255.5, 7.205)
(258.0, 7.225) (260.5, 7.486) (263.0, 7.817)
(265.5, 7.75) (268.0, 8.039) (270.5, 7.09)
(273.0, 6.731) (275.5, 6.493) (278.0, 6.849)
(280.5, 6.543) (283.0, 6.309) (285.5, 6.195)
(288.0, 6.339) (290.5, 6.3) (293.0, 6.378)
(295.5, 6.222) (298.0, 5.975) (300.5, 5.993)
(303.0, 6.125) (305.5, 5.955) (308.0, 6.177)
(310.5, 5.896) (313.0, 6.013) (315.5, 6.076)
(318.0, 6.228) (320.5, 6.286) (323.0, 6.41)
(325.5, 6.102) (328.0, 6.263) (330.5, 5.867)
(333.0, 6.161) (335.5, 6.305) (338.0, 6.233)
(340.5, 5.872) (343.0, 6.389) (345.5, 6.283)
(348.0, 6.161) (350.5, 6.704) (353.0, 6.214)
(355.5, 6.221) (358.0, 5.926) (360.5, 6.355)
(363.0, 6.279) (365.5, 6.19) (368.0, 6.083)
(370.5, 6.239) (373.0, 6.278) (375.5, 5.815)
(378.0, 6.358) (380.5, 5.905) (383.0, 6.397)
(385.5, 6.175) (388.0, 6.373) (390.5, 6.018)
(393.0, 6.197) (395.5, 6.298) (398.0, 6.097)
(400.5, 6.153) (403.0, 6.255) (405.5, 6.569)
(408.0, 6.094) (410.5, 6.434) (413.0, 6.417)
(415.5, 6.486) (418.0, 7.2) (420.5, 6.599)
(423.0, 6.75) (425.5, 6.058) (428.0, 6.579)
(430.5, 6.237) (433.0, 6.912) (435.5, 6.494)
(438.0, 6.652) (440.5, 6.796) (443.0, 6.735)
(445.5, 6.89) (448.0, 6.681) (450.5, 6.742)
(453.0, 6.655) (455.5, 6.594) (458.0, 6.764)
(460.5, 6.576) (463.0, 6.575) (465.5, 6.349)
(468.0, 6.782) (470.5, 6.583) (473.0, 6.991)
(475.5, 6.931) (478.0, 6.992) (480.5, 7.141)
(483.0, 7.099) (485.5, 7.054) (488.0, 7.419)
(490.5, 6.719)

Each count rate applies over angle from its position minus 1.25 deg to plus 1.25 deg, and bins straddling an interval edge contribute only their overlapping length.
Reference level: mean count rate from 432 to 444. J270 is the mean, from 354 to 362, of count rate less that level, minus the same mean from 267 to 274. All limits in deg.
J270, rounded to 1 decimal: -1.1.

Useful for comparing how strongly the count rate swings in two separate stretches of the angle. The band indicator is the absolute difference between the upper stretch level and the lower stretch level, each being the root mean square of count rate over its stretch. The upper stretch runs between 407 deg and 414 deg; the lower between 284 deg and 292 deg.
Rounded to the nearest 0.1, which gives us 0.0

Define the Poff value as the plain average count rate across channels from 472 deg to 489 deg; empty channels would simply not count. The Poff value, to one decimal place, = 7.1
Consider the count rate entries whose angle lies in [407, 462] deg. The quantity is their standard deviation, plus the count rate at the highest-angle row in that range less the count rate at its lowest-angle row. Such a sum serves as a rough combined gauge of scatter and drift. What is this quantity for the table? 0.74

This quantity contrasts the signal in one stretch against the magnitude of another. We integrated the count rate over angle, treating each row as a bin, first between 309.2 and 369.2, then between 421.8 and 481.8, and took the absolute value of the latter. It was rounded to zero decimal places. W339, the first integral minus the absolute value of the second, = -30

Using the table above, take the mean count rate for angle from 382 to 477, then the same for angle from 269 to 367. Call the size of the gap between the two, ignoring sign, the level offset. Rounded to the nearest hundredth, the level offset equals 0.27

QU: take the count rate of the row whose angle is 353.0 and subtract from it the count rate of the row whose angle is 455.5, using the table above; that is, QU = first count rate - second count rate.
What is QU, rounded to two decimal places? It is -0.38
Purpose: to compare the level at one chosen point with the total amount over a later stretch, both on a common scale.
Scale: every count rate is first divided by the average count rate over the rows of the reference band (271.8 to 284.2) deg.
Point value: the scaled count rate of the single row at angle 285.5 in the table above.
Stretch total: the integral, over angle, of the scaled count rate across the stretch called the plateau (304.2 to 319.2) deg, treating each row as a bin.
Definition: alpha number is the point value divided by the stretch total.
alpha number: 0.068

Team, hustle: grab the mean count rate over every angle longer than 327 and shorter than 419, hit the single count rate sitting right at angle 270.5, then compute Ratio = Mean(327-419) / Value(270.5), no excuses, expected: 0.88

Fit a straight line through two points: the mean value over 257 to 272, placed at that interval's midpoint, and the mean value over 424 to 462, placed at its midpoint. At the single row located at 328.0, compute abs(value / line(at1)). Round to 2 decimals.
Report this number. 0.87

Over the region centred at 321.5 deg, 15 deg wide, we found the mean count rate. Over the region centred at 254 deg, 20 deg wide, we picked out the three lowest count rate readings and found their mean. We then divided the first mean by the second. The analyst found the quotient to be 0.90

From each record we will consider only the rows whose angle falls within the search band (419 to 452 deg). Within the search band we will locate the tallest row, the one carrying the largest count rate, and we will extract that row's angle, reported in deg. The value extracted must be 433.0 deg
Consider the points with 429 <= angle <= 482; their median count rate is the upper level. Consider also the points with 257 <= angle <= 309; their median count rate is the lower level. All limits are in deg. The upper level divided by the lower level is 1.06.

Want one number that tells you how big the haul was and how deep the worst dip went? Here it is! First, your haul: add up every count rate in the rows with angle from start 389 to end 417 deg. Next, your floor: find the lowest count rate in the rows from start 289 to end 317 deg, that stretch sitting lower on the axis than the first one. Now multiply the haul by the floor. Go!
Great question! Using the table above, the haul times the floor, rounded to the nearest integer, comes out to 407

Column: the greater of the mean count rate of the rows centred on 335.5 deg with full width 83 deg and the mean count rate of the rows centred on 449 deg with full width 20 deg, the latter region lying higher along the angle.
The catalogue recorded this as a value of 6.73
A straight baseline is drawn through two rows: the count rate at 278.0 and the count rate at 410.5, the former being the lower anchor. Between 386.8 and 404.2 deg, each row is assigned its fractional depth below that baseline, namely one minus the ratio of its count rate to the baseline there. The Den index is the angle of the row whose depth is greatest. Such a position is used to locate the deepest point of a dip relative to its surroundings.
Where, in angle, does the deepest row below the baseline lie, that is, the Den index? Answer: 390.5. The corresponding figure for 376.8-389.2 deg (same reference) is 380.5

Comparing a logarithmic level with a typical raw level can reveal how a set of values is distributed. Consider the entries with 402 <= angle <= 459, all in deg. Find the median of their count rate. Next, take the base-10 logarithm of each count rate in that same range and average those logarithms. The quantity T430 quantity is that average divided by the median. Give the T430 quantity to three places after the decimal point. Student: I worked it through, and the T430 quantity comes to 0.124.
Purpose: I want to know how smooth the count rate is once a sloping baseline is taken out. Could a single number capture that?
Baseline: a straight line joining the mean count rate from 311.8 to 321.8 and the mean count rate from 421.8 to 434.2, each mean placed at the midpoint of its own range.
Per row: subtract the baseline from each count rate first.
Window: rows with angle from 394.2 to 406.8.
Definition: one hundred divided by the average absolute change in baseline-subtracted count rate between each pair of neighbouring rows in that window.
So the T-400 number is 609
